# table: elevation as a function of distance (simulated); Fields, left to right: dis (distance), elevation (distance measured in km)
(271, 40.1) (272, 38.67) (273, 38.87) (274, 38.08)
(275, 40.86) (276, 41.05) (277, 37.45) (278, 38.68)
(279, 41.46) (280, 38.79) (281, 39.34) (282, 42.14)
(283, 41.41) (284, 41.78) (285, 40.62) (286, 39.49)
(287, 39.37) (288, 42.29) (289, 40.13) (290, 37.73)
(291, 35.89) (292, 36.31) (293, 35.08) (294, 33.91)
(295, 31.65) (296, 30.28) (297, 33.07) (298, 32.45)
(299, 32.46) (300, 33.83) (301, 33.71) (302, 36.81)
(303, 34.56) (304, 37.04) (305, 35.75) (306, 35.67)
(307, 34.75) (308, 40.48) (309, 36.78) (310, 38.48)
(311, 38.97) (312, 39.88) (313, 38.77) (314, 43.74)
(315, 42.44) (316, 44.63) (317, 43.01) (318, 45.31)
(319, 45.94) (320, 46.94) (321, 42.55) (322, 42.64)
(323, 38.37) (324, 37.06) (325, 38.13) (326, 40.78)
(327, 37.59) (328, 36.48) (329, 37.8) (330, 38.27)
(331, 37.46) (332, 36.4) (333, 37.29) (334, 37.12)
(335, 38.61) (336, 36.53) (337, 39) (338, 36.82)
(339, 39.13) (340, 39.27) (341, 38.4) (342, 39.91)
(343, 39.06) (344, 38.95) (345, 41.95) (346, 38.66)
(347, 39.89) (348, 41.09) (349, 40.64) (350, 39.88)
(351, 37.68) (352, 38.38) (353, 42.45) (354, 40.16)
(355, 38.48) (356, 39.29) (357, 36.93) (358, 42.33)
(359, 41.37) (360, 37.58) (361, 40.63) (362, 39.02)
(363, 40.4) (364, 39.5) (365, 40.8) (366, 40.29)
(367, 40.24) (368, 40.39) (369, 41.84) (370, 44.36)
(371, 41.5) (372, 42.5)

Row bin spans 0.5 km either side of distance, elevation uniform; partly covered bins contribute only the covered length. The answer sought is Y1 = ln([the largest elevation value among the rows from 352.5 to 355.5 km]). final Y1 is 3.75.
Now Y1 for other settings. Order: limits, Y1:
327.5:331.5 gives 3.64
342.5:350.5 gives 3.74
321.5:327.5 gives 3.75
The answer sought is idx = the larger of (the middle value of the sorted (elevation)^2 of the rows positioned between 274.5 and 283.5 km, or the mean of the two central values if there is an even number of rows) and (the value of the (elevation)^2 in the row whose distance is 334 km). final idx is 1670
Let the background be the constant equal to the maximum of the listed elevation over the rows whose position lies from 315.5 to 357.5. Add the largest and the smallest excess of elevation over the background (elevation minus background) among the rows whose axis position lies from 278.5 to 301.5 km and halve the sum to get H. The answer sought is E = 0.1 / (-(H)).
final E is 0.009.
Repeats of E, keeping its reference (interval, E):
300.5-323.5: 0.015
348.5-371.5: 0.016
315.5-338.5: 0.019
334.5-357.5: 0.013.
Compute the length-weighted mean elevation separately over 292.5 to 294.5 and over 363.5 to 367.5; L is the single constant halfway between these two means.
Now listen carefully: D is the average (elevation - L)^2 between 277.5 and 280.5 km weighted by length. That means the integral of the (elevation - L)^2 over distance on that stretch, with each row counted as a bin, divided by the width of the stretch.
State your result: 7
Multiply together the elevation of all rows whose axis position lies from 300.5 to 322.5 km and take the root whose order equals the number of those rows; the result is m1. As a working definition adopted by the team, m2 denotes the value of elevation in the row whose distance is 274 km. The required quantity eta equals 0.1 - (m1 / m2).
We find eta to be -0.94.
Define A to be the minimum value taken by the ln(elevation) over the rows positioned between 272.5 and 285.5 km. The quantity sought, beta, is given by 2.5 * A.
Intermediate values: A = 3.62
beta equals 9.06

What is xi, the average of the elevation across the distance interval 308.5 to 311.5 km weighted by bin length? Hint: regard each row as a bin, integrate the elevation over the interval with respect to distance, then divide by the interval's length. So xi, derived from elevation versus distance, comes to 38.1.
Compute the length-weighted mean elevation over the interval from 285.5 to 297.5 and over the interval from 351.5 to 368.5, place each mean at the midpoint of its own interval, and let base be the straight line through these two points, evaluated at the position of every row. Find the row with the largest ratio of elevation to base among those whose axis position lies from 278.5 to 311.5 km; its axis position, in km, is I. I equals 282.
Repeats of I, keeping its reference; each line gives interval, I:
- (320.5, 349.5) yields 322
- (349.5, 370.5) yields 370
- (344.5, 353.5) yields 353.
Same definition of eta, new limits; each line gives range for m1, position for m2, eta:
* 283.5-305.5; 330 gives -0.84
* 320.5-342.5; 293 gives -0.99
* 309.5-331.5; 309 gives -1.00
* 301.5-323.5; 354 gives -0.90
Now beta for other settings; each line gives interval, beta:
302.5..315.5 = 8.86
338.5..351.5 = 9.07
